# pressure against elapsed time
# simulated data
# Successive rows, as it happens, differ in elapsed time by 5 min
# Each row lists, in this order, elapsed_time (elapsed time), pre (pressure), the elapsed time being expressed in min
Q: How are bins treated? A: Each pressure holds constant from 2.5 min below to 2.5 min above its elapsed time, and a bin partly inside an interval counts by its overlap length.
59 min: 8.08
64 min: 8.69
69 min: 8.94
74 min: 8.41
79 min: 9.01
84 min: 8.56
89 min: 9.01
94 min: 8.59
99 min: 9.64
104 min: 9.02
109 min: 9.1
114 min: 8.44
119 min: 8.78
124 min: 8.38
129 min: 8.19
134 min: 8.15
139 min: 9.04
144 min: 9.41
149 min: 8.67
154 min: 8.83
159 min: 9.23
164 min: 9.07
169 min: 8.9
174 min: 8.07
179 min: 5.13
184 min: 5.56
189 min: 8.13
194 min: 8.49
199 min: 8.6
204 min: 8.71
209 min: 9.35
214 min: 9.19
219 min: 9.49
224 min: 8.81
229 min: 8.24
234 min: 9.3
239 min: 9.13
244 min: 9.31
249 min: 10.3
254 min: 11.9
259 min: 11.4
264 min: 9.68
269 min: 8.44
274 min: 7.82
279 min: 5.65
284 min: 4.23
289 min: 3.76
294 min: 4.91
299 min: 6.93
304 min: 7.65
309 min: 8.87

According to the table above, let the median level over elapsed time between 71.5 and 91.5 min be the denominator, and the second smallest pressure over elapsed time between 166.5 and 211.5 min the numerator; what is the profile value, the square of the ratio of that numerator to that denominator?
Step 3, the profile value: 0.40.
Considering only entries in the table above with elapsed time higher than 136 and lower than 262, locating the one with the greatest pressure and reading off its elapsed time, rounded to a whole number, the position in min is 254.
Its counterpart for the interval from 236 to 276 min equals 254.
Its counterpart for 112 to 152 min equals 144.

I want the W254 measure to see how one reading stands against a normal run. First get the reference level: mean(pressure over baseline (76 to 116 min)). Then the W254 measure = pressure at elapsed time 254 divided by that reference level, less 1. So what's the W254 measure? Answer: 0.33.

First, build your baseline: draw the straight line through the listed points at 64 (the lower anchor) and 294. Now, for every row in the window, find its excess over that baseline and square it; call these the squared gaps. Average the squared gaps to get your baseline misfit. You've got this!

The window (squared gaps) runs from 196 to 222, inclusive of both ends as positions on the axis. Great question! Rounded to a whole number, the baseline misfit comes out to 8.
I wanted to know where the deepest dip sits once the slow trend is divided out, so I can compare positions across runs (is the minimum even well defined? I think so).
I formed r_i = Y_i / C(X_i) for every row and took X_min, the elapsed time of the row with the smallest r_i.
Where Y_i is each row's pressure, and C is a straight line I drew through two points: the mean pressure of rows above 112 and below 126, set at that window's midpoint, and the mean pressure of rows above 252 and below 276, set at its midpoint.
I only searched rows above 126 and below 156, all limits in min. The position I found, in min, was 134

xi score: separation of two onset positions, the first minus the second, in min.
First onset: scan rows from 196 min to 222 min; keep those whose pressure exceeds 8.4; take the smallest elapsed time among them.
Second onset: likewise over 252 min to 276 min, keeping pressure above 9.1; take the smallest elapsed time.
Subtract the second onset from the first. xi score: -55 min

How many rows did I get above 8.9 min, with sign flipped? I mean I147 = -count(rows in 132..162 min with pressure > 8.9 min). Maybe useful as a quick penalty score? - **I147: -3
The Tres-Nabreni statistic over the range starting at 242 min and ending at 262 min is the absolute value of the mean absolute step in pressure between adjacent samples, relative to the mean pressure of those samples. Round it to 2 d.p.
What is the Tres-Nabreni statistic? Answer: 0.10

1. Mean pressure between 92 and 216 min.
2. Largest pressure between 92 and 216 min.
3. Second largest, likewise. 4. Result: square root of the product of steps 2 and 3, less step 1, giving 1.0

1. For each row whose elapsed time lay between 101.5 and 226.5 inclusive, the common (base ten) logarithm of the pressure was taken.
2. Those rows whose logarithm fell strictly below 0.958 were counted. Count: 19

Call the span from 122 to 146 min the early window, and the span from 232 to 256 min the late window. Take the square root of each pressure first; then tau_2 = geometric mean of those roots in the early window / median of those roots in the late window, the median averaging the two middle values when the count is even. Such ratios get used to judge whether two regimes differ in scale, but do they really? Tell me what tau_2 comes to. 0.96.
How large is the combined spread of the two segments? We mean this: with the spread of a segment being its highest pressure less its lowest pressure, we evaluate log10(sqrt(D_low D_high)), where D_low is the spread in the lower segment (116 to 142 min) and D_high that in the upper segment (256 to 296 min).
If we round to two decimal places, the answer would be 0.42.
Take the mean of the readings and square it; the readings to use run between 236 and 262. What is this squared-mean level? 108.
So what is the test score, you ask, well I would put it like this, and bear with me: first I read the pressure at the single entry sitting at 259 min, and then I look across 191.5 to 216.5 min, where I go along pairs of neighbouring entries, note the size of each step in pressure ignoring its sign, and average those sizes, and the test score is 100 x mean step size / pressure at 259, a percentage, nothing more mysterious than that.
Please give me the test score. 2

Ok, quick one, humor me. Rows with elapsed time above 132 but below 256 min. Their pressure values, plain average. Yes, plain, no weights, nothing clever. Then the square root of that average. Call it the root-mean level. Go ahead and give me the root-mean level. 2.96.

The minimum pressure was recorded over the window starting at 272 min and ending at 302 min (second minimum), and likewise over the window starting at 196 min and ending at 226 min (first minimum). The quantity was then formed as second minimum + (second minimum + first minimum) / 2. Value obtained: 9.9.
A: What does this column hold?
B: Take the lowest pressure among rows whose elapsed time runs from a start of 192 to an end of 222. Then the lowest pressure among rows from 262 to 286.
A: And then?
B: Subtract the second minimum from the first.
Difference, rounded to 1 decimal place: 4.3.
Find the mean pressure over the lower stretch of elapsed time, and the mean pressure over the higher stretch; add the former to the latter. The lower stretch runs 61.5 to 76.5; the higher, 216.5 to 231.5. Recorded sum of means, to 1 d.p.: 17.5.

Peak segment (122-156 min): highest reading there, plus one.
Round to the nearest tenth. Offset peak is 10.4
